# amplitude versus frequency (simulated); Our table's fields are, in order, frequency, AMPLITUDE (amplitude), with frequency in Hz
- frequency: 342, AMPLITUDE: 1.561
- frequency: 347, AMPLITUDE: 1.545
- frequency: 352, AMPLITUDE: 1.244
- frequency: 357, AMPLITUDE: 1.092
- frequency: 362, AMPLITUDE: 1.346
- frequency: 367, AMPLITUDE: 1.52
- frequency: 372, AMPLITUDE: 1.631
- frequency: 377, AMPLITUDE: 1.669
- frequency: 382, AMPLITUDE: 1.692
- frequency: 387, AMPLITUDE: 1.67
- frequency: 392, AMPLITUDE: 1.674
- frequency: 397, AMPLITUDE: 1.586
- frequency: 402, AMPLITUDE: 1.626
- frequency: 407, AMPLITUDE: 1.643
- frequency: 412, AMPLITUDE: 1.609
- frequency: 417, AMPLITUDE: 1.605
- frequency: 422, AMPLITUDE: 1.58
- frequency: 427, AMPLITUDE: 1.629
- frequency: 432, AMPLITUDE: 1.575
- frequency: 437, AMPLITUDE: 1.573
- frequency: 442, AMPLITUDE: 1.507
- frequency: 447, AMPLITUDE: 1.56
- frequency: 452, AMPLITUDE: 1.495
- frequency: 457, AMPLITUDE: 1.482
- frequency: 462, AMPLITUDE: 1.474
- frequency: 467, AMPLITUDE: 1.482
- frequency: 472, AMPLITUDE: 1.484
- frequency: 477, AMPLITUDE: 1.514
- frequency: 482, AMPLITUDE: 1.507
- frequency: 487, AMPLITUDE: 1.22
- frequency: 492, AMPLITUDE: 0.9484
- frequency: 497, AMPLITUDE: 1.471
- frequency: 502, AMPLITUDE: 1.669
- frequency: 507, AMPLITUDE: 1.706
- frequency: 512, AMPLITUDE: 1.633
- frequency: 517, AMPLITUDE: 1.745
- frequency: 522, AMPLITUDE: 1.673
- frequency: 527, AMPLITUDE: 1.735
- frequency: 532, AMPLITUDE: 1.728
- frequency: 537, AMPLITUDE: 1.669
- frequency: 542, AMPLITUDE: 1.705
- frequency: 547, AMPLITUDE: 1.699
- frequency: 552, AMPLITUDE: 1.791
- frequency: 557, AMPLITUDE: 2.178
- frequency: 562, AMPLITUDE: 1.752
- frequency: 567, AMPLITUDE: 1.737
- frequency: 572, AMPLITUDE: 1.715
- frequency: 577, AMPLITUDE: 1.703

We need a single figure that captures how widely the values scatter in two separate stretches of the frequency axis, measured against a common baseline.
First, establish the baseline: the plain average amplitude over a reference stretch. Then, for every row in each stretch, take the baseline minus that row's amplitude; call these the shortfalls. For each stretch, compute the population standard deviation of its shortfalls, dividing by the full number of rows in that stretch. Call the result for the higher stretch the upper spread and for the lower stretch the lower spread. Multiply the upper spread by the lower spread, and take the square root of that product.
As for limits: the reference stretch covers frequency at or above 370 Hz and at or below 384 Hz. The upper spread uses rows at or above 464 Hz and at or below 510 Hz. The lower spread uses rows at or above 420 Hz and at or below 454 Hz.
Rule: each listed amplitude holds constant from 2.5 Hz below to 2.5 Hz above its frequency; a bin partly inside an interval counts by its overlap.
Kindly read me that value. 0.10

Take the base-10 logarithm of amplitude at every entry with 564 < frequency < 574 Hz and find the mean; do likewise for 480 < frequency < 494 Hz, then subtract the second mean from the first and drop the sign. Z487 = 0.16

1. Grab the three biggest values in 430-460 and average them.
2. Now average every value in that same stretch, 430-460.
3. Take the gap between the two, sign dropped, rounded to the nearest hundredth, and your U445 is 0.04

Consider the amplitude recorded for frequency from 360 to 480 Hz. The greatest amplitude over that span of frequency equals 1.692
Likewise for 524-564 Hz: 2.178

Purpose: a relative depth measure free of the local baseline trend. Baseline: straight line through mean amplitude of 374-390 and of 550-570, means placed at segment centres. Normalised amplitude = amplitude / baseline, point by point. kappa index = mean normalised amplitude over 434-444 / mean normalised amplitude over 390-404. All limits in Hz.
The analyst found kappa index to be 0.92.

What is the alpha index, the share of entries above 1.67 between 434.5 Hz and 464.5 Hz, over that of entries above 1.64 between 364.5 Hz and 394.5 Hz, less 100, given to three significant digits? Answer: -100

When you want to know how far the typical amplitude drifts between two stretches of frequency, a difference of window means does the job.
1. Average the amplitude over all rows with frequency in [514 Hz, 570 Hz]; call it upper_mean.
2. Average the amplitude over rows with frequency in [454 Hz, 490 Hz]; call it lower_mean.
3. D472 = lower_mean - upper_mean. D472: -0.3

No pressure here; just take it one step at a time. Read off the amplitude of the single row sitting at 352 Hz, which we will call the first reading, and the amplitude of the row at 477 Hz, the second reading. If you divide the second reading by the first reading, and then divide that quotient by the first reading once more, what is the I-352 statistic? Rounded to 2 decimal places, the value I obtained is 0.98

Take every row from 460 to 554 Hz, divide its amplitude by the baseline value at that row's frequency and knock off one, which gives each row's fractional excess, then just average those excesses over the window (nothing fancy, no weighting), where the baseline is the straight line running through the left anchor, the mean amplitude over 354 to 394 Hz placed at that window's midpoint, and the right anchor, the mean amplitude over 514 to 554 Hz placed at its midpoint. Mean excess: -0.07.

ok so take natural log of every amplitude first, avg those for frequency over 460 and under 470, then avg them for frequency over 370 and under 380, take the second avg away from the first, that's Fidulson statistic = -0.11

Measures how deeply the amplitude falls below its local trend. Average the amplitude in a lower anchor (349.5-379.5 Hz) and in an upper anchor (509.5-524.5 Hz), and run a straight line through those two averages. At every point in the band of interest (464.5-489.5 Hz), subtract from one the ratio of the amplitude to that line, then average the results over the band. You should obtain 0.11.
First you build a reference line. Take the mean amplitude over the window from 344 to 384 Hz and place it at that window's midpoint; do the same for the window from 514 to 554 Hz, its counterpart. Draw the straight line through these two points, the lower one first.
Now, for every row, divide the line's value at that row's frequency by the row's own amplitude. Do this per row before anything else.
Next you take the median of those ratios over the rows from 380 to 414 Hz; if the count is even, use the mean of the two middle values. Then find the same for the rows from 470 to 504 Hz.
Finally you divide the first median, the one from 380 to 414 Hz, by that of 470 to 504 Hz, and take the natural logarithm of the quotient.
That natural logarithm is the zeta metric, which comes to -0.16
